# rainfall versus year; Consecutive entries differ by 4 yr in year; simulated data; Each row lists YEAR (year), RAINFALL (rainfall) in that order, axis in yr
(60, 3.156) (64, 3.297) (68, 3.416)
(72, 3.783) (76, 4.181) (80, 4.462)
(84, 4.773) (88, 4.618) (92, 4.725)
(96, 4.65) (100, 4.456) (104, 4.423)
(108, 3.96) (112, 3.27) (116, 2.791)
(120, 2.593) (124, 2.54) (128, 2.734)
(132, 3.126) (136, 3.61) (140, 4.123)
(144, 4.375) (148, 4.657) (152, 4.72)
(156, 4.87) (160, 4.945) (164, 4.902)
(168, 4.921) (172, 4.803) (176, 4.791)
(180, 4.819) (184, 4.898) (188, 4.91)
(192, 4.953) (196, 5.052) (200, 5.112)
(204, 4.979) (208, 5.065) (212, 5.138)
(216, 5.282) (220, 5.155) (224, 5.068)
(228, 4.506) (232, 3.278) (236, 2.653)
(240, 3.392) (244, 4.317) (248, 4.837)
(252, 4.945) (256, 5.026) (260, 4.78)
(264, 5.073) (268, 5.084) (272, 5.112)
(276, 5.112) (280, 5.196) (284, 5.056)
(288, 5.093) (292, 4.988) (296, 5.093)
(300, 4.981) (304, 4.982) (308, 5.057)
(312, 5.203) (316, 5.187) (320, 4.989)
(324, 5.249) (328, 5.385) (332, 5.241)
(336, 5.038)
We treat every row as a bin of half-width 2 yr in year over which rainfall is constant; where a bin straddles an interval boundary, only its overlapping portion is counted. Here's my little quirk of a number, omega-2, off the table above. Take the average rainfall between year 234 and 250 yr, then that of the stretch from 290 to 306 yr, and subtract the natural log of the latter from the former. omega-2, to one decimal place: 2.2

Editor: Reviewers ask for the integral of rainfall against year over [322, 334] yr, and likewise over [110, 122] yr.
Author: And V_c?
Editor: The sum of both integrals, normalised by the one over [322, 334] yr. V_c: 1.55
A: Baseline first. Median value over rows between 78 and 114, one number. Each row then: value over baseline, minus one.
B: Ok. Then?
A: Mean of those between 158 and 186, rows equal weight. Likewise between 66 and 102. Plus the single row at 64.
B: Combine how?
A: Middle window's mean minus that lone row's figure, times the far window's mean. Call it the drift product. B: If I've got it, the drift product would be 0.021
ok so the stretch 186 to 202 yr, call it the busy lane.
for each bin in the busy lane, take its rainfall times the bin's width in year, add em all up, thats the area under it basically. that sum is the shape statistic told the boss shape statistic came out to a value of 80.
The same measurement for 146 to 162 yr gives 77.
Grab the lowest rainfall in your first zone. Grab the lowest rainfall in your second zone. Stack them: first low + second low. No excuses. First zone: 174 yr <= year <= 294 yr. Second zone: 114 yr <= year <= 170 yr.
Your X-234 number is 5.2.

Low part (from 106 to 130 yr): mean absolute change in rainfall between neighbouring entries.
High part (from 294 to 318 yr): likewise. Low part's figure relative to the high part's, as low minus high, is 0.25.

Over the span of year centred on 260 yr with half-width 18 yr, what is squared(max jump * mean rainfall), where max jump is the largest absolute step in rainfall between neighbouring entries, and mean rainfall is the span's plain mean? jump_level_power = 6.5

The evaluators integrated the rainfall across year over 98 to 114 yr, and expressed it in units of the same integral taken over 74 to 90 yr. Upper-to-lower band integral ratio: 0.89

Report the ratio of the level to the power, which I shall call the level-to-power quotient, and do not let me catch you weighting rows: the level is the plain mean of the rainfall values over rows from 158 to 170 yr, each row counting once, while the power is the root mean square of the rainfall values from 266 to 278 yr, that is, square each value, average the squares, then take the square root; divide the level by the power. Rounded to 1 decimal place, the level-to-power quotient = 1.0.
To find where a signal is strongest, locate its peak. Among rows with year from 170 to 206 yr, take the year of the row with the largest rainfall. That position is 200 yr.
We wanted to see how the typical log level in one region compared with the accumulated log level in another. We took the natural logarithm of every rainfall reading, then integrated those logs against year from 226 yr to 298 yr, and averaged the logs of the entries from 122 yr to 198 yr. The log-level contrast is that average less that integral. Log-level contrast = -108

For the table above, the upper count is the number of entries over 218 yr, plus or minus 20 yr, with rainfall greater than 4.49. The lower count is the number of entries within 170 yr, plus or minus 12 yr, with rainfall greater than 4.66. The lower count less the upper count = -2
